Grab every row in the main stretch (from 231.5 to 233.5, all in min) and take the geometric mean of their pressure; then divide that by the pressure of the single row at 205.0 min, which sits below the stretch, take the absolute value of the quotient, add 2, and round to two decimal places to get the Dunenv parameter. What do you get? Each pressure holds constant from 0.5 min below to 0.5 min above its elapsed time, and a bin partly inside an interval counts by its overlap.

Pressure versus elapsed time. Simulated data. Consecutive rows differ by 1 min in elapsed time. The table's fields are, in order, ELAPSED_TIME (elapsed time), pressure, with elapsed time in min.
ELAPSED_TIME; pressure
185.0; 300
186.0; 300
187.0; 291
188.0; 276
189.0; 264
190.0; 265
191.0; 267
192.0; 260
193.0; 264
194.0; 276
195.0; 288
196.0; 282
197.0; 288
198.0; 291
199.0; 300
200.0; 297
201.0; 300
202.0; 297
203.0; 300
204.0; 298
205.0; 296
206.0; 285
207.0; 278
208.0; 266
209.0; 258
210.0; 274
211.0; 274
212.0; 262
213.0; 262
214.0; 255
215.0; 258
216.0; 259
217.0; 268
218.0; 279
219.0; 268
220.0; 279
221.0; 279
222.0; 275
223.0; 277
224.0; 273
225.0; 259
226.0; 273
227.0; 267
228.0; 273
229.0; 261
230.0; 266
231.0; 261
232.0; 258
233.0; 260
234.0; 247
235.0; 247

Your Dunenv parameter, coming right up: 2.87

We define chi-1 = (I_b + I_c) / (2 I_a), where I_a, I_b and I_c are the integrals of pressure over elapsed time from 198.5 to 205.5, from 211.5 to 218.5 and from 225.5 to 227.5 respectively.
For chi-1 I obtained 0.57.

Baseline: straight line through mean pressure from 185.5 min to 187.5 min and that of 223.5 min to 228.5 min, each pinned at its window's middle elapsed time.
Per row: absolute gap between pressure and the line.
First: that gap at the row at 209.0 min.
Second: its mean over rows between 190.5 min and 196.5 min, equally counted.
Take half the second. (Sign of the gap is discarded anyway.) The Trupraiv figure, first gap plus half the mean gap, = 31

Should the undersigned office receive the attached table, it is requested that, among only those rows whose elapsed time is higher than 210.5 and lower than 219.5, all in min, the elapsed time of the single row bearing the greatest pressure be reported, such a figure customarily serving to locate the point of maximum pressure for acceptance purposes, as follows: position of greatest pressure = 218.0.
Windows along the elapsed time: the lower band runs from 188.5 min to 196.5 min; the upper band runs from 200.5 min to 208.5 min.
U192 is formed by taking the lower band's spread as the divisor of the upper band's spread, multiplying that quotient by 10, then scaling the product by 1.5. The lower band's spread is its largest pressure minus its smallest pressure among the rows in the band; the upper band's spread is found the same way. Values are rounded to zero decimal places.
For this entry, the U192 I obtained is 18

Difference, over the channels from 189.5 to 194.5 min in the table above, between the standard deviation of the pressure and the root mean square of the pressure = -261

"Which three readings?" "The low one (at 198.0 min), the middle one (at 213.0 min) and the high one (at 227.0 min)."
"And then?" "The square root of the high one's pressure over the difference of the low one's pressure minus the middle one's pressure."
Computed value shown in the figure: 3.0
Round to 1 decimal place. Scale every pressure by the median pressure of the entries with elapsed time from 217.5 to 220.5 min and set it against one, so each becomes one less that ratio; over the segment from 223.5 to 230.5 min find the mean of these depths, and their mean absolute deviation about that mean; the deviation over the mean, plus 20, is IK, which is 20.4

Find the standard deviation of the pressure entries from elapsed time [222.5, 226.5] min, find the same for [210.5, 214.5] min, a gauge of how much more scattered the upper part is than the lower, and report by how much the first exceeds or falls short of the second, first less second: 0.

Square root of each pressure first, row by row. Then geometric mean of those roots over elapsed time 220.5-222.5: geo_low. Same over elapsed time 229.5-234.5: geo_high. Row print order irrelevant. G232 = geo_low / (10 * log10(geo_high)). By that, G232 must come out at 1.38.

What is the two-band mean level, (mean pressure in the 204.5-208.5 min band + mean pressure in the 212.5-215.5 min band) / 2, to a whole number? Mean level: 270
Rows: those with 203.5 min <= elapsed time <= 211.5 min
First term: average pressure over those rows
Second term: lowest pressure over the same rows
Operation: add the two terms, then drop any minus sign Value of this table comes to 537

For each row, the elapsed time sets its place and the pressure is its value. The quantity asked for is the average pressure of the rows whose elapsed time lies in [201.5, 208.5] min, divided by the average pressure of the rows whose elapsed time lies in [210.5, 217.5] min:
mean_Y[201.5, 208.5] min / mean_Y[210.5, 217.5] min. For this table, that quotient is 1.10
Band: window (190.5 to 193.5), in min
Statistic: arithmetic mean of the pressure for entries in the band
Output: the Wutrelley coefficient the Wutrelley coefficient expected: 264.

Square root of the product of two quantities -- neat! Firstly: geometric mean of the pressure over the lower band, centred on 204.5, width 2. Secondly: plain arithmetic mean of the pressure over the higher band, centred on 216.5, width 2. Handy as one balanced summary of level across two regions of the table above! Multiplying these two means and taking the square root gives 280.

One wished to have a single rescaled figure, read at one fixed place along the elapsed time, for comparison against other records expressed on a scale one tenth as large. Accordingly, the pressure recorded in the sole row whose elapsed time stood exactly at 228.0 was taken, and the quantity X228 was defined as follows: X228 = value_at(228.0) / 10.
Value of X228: 27.3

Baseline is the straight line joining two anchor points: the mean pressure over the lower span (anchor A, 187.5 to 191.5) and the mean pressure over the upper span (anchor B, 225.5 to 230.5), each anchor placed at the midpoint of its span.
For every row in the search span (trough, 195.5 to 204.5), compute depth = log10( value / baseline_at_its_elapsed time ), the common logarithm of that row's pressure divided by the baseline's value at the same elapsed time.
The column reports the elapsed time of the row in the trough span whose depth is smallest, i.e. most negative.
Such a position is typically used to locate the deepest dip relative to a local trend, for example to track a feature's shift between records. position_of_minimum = 196.0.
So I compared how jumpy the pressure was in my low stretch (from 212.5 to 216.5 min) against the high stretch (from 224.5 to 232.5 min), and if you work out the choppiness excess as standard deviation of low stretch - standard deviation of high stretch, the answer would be -3.1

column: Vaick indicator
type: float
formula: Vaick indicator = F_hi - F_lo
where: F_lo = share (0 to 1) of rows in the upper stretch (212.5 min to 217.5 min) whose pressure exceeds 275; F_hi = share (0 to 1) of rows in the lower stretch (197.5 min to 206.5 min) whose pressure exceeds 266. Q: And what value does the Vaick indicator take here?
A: 1.0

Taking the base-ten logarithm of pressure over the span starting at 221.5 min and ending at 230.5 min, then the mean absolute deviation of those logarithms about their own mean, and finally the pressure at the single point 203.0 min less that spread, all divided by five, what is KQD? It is 60.0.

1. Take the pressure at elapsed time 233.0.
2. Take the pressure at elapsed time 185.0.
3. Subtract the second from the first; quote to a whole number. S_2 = -40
